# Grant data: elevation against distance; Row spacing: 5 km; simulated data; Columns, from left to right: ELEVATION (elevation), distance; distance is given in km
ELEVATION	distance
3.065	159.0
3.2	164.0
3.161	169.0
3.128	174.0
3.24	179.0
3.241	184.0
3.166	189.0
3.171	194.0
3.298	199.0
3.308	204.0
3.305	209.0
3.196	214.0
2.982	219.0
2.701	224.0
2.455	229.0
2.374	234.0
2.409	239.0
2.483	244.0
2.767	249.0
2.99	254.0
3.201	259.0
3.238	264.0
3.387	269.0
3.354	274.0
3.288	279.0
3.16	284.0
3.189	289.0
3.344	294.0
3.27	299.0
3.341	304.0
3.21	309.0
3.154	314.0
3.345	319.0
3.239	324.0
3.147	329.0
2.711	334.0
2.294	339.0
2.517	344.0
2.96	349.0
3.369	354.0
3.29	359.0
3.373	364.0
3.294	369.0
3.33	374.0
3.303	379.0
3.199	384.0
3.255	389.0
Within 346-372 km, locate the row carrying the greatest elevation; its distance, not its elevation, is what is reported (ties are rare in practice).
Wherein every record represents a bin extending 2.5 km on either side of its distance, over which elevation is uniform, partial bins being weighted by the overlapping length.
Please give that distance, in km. 364.0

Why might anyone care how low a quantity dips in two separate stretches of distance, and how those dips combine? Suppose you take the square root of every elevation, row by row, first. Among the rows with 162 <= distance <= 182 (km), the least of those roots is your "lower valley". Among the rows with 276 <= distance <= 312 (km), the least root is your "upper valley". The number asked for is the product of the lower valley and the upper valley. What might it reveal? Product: 3.14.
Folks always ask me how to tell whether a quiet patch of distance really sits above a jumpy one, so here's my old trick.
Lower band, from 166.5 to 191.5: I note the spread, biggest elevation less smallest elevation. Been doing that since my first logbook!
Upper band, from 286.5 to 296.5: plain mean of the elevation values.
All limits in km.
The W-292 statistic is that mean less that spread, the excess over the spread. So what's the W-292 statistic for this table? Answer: 3.2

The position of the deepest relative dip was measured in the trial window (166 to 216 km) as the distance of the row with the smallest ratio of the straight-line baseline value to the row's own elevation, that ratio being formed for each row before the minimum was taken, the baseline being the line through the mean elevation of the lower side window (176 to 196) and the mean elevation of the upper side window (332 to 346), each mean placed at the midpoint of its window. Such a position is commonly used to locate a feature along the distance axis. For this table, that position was 209.0 km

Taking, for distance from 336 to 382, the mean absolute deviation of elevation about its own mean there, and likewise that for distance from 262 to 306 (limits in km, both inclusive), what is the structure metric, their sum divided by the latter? 6.2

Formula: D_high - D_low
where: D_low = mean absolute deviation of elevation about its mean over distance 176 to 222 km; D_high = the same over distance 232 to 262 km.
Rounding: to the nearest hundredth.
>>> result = 0.21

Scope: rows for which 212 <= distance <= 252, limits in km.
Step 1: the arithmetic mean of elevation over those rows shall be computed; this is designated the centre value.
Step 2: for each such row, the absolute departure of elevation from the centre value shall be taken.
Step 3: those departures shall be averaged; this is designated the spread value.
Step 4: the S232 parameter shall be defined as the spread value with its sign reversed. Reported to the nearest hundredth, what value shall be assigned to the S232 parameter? -0.24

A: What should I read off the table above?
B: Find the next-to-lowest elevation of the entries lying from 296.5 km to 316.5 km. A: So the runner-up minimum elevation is 3.21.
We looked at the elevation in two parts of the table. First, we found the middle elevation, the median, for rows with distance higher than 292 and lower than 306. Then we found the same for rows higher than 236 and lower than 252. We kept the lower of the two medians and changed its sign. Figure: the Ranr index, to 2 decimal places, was -2.48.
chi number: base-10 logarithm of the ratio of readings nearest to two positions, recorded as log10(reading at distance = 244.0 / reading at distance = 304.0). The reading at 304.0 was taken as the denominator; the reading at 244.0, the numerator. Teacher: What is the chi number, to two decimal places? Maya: -0.13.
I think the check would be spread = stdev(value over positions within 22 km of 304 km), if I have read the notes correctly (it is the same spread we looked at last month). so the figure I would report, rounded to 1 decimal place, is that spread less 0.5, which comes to -0.4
